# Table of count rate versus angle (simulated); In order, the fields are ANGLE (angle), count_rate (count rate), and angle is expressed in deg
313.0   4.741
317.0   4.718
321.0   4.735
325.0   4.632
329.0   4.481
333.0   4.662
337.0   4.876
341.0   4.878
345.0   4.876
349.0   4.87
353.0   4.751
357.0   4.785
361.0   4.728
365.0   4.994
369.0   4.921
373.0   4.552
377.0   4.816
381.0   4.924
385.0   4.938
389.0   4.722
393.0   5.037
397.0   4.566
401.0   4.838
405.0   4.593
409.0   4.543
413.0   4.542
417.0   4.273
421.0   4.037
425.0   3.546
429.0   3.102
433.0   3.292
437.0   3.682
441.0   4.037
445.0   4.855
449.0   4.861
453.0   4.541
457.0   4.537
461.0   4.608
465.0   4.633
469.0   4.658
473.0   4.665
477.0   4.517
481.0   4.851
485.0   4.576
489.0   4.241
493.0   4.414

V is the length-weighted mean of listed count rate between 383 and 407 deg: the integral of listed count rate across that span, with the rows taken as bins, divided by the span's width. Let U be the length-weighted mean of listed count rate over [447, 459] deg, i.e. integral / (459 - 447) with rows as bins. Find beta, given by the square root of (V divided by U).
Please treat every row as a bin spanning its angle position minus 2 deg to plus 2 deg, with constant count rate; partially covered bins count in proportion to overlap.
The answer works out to 1.01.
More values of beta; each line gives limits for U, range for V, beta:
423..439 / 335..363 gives 1.19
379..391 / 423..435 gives 0.83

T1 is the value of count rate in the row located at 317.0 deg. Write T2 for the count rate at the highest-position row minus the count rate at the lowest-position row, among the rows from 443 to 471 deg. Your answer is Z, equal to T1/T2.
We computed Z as -24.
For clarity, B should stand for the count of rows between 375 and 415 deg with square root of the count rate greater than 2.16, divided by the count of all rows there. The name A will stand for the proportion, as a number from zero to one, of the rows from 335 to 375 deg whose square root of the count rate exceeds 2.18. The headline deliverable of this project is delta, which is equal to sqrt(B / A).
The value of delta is 0.9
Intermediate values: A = 0.7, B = 0.6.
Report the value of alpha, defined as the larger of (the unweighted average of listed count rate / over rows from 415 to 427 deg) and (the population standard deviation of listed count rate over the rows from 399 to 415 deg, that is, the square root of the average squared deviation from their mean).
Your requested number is 4.0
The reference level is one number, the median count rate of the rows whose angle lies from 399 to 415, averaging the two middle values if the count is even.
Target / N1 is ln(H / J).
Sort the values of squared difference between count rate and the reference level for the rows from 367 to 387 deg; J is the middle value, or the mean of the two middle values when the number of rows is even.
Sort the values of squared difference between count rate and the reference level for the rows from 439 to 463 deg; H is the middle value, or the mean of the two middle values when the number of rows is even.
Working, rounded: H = 0.04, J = 0.12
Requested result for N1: -1.1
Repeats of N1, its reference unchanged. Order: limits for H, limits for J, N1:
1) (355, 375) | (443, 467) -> 2.8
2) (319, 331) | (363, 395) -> -2.8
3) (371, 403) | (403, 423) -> 4.6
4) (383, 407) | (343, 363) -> 0.0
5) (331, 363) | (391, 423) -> 0.6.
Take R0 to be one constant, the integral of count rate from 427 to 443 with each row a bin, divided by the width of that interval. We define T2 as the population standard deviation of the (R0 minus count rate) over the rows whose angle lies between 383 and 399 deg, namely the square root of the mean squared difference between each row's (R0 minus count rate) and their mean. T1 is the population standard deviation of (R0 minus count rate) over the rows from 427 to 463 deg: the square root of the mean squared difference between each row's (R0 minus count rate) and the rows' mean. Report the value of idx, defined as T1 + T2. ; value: 0.81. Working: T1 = 0.63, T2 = 0.18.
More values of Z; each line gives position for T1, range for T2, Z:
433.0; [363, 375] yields -7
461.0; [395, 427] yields -5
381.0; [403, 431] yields -3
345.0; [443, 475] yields -26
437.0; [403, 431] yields -2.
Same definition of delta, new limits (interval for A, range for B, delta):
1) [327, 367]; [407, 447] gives 0.4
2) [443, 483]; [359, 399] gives 1.6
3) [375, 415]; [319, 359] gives 1.2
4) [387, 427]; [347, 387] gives 2.1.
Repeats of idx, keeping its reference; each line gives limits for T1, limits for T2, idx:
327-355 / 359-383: 0.29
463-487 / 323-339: 0.24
